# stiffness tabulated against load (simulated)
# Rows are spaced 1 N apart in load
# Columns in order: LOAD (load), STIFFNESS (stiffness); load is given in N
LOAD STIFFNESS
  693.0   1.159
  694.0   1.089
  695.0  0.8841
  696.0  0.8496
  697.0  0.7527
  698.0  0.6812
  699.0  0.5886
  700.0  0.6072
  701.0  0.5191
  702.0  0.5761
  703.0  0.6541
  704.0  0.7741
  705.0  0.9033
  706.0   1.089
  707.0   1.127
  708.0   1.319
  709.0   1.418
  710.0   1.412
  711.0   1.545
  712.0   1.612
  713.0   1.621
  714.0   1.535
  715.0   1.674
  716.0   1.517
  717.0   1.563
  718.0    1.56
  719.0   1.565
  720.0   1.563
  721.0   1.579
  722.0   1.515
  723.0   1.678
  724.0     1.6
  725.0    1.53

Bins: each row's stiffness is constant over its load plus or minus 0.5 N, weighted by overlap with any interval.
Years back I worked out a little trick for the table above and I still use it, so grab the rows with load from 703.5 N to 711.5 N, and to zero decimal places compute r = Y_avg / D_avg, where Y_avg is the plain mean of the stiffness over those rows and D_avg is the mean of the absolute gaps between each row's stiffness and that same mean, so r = 5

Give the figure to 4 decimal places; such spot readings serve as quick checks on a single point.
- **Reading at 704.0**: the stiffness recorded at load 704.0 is 0.7741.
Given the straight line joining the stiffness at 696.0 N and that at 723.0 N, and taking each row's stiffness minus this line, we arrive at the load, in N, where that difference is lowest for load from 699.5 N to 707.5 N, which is 701.0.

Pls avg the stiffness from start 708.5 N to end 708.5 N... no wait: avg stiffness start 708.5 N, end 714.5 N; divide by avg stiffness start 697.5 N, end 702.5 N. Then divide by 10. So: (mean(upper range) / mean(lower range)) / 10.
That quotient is 0.26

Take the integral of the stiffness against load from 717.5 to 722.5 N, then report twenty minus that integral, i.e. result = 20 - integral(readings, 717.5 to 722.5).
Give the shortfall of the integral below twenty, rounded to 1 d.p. 12.2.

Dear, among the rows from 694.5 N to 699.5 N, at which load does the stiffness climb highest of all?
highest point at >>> 695.0 N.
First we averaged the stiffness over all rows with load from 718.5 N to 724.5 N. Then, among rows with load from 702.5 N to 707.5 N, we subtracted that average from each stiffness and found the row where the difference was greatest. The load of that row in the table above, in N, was 707.0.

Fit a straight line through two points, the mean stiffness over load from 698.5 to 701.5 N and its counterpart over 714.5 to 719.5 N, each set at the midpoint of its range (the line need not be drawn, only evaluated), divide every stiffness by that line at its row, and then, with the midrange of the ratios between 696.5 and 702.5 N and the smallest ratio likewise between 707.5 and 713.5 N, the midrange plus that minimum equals 2.6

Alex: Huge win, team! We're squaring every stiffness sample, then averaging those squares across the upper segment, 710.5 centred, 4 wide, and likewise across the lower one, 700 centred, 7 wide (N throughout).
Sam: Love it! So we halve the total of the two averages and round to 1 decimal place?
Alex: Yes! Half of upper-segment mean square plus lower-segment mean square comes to 1.3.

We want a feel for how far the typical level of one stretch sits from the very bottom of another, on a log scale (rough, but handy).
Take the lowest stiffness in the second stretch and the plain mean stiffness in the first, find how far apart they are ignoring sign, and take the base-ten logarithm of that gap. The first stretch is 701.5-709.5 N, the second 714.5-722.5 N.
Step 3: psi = -0.27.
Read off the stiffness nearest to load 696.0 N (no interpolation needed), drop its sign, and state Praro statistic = 0.85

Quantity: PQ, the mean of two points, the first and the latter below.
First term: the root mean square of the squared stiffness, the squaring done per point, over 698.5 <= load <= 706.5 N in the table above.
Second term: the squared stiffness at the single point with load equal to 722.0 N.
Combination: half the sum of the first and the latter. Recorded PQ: 1.46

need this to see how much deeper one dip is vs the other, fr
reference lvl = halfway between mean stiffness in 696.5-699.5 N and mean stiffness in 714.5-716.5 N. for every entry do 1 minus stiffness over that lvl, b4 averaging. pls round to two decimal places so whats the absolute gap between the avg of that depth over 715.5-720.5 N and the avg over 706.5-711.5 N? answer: 0.17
